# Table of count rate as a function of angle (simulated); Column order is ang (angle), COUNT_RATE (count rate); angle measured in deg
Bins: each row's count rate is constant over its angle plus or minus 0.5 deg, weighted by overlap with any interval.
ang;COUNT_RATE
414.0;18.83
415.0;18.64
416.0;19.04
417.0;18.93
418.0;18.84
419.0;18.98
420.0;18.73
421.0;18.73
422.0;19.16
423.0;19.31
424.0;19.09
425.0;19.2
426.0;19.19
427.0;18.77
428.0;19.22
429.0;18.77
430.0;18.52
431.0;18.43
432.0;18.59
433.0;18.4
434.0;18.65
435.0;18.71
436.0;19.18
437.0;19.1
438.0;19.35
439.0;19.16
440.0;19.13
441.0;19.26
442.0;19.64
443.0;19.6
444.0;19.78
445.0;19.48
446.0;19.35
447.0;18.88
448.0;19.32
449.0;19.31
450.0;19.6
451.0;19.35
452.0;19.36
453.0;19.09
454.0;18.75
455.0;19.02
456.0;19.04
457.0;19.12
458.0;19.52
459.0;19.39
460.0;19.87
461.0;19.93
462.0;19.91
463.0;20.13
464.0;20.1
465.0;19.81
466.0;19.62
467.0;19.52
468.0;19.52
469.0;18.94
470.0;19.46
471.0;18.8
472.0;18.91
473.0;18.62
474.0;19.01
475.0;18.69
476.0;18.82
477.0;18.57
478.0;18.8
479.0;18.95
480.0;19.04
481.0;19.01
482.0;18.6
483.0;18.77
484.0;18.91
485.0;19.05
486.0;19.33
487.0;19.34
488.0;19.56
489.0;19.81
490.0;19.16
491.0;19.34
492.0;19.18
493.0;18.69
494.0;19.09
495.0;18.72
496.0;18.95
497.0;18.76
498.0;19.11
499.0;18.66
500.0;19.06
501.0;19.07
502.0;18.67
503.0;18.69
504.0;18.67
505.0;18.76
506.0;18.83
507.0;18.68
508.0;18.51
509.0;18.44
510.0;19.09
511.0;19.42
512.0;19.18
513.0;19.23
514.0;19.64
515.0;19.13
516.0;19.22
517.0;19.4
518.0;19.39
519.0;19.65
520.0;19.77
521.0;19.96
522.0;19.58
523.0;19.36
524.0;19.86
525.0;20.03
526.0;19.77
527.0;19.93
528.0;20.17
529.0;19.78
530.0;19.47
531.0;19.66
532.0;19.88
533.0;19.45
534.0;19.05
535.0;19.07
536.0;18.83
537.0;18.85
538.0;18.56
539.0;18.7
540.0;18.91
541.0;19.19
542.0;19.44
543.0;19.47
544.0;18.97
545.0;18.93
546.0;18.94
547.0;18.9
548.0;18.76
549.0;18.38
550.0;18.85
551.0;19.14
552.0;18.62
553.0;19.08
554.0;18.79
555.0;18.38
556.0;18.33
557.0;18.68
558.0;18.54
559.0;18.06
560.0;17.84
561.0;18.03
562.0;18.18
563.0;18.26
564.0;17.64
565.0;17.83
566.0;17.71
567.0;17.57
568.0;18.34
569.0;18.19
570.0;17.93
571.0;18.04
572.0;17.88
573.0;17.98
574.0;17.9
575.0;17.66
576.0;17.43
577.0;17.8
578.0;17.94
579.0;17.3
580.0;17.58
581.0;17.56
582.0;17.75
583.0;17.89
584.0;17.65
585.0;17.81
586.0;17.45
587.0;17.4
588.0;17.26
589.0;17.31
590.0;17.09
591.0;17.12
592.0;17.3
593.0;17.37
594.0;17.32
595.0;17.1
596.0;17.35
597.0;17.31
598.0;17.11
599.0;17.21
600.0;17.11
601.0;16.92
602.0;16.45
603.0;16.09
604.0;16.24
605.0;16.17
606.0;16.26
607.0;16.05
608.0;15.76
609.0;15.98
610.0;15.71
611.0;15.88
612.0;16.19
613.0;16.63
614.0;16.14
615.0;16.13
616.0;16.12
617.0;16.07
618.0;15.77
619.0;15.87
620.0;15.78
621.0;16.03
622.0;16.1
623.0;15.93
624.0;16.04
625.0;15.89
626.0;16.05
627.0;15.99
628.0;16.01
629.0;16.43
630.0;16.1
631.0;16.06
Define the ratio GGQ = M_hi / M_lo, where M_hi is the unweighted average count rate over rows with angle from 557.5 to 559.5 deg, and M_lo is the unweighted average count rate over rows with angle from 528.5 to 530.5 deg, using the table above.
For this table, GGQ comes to 0.93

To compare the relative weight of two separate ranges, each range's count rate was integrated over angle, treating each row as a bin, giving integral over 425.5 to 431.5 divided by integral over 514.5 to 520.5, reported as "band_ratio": 0.97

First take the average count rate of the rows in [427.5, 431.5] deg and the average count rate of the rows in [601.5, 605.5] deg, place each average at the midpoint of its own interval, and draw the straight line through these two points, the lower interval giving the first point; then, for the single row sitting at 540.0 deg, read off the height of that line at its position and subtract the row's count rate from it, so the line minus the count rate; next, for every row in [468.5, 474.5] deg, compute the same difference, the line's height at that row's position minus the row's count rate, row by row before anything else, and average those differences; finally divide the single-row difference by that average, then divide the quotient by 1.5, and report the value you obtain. 1.4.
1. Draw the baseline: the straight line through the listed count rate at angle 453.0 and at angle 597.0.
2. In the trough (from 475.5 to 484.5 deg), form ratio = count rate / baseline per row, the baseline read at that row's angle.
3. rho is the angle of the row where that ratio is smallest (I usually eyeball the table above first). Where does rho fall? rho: 477.0 deg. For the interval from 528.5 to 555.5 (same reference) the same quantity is 549.0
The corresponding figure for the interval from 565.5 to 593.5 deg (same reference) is 590.0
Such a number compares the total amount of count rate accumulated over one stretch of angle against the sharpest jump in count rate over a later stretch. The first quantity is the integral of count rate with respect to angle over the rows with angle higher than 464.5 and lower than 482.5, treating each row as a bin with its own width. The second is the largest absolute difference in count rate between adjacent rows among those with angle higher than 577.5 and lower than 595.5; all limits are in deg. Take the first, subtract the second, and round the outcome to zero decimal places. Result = 342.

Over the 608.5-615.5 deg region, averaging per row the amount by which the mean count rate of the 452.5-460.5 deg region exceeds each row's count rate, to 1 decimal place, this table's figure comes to 3.1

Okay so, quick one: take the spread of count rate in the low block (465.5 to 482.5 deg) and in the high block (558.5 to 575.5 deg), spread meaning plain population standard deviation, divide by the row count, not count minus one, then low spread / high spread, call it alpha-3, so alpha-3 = 1.5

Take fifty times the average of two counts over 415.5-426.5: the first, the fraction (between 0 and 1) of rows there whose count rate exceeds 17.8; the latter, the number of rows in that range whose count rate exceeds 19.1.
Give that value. 125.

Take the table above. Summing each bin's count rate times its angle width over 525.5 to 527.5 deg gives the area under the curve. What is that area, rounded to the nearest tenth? 39.7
